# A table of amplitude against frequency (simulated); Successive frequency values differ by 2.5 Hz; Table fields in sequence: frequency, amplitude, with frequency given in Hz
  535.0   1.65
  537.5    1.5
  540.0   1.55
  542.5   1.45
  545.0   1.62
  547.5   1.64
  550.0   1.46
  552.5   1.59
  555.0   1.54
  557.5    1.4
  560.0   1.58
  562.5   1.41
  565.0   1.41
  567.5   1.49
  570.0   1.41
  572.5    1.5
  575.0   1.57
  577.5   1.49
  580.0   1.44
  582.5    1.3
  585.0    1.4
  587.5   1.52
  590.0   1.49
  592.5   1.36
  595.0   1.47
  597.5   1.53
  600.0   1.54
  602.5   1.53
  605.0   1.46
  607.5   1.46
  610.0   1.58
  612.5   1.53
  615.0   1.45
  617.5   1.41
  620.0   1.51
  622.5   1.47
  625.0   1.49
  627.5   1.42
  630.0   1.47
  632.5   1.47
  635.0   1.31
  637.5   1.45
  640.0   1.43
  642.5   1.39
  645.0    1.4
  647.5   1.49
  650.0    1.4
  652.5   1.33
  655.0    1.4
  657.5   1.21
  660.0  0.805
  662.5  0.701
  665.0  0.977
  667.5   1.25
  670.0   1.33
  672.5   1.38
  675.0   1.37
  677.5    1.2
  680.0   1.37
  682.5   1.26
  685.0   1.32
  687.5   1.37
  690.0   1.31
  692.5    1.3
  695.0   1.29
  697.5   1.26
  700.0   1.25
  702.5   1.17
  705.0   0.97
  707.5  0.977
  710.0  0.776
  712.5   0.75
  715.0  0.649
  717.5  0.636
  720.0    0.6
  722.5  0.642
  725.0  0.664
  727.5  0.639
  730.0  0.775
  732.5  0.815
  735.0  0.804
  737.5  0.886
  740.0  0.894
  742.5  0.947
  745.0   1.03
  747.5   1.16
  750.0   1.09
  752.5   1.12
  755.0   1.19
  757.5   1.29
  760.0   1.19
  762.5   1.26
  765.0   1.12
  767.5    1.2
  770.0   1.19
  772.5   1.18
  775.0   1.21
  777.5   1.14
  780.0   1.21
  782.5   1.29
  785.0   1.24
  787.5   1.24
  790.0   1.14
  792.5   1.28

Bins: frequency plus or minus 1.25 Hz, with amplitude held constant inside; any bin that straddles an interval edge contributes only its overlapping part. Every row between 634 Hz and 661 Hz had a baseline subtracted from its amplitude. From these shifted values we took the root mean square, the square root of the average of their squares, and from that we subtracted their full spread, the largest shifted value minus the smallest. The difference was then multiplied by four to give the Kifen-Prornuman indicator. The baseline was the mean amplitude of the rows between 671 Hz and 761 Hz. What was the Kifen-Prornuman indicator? -1.4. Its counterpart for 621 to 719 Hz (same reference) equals -2.2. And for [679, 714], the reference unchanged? -1.5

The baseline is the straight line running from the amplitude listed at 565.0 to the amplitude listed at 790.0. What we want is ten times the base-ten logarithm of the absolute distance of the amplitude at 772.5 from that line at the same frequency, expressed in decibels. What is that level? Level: -17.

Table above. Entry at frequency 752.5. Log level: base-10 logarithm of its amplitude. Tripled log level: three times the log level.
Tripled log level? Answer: 0.15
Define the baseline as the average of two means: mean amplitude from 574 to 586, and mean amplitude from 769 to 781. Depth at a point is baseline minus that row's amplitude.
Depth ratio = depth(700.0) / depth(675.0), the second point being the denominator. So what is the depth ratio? -1.1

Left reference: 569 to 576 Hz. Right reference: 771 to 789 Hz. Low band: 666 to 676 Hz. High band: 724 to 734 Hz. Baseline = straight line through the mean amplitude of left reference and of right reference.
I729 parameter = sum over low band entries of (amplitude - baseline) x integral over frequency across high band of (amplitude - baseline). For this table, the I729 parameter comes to 0.6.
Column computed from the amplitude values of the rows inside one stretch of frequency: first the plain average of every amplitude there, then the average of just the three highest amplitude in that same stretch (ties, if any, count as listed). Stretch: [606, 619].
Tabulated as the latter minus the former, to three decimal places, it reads 0.037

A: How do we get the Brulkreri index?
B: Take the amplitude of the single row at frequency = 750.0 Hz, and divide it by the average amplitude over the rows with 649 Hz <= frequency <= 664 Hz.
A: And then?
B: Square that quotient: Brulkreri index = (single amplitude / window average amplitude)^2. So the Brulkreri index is 0.9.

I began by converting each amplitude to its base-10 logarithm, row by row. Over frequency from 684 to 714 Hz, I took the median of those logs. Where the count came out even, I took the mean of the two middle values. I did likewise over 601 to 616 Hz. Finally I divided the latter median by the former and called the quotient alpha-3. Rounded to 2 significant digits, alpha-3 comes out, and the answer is 1.8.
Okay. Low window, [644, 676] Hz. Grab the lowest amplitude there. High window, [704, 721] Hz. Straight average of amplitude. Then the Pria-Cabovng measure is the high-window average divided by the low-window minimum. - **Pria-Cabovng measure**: 1.1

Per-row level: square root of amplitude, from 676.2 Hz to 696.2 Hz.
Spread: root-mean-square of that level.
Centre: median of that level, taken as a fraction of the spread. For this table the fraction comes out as 1.00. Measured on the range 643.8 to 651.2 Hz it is 0.99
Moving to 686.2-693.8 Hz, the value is 0.99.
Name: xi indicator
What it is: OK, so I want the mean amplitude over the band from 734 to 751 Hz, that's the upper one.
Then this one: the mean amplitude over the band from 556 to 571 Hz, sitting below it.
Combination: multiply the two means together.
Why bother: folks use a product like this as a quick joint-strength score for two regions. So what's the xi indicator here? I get 1.4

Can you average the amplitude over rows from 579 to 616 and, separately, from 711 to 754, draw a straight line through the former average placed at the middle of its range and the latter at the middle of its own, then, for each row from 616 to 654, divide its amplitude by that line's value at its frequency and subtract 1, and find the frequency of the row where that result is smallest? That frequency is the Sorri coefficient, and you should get 635.0 Hz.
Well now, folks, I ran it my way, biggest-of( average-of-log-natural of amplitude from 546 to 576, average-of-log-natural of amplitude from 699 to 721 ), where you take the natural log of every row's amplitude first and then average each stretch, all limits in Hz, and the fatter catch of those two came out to 0.404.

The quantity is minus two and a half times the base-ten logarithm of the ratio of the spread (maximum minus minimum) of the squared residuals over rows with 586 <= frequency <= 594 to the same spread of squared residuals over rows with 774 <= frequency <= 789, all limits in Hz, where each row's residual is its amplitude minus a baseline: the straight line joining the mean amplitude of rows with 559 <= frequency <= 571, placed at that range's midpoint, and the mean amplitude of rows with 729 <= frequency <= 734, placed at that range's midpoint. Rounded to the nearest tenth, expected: 2.4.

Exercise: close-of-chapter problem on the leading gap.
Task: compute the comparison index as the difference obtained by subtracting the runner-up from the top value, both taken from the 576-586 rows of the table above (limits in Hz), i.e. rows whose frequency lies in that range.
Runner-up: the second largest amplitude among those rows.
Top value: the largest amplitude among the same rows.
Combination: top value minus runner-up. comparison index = 0.05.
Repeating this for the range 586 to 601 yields 0.01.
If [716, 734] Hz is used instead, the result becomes 0.04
